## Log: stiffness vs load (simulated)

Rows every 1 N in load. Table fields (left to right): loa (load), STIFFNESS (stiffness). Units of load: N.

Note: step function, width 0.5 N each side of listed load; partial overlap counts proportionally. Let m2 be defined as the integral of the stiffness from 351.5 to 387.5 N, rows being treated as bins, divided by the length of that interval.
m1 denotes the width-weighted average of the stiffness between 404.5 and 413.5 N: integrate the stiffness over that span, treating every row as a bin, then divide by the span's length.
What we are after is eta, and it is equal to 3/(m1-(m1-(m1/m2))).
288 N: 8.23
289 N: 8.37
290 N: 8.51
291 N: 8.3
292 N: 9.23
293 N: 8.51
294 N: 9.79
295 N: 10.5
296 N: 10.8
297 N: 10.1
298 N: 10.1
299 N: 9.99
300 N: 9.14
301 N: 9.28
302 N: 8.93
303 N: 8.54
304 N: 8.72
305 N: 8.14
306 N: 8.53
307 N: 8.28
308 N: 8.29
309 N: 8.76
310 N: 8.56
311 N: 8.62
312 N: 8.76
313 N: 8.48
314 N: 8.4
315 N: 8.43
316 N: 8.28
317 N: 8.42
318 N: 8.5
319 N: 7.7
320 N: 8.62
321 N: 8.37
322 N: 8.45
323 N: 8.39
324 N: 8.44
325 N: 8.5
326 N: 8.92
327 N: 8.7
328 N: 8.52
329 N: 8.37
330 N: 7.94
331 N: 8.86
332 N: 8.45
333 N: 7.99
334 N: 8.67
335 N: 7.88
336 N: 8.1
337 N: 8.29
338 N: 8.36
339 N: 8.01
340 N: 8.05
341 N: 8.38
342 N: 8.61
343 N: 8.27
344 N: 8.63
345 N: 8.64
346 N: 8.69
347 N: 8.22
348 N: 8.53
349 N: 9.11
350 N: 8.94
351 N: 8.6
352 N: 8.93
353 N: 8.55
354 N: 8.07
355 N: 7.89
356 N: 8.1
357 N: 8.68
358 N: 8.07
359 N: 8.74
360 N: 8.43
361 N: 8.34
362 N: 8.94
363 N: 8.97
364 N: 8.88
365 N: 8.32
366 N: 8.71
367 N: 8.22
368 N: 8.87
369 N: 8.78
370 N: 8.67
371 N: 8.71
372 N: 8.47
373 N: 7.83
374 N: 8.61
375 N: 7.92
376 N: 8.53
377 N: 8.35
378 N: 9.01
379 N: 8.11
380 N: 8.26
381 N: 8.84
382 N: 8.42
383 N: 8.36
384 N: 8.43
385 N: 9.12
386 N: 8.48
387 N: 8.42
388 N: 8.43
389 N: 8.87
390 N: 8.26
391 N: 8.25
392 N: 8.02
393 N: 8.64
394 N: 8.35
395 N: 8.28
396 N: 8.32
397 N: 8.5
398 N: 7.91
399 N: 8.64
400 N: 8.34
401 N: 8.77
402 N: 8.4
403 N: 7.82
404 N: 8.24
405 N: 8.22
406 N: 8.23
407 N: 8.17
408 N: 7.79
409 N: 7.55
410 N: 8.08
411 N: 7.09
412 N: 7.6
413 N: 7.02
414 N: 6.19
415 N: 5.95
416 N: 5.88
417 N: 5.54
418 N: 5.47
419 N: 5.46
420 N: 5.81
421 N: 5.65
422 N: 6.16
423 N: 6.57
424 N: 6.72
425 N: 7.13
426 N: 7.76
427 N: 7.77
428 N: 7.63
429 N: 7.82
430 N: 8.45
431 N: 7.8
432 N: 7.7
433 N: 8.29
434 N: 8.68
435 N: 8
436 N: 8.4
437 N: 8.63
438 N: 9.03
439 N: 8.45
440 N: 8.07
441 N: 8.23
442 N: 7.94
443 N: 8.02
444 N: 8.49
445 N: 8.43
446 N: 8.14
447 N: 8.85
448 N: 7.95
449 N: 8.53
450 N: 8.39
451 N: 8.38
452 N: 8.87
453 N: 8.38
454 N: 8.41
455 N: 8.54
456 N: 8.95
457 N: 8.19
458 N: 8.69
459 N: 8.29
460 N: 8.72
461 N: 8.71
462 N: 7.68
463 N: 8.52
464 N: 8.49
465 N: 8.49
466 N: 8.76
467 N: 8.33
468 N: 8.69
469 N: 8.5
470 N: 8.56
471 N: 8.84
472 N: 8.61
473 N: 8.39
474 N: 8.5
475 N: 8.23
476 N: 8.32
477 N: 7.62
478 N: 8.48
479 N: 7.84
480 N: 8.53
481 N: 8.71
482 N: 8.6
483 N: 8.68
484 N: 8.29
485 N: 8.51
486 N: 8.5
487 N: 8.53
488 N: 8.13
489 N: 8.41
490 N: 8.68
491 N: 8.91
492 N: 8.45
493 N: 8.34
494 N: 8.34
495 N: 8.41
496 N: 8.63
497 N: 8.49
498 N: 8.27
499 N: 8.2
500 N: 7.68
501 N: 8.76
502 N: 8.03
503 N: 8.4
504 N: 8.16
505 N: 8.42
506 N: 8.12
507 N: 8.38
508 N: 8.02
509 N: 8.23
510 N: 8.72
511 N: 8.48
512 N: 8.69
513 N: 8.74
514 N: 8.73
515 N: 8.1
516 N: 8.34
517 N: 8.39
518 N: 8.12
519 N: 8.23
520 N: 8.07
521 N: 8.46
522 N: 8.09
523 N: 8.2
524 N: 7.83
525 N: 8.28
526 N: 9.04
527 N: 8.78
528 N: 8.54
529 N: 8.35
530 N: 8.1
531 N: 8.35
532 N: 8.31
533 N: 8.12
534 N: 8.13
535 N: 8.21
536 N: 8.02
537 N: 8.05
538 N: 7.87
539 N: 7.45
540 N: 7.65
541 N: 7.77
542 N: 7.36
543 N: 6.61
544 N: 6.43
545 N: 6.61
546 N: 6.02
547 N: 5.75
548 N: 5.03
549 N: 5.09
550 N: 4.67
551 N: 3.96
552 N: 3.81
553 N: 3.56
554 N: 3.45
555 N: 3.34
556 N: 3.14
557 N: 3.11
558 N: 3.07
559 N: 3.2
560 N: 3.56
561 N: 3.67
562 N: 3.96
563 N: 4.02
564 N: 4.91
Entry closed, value 3.29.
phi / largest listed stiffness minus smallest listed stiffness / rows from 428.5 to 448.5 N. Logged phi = 1.33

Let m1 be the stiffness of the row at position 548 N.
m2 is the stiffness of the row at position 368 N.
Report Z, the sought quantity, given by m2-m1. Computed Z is 3.84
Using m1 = 5.03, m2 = 8.87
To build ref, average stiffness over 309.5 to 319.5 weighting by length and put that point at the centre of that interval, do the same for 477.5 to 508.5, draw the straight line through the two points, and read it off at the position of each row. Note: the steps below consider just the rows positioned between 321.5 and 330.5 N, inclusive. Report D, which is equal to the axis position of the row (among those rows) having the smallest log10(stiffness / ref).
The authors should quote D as 330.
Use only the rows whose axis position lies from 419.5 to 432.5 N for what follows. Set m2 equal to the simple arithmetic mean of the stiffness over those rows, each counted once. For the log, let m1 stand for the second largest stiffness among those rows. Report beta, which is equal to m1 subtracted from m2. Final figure -0.67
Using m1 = 7.82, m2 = 7.15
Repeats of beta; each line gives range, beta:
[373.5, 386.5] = -0.51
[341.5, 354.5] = -0.34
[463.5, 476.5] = -0.24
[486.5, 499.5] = -0.23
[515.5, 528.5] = -0.44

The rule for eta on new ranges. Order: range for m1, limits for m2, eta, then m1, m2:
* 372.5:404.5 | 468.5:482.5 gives 3.00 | 8.398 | 8.41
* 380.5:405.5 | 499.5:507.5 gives 2.94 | 8.413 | 8.24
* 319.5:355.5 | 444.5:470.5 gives 3.01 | 8.443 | 8.48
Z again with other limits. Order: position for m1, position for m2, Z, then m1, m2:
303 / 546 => -2.52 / 8.54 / 6.02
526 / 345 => -0.40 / 9.04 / 8.64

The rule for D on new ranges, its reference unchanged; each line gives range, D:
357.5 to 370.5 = 358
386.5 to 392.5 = 392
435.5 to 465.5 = 462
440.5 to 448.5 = 442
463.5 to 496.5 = 477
